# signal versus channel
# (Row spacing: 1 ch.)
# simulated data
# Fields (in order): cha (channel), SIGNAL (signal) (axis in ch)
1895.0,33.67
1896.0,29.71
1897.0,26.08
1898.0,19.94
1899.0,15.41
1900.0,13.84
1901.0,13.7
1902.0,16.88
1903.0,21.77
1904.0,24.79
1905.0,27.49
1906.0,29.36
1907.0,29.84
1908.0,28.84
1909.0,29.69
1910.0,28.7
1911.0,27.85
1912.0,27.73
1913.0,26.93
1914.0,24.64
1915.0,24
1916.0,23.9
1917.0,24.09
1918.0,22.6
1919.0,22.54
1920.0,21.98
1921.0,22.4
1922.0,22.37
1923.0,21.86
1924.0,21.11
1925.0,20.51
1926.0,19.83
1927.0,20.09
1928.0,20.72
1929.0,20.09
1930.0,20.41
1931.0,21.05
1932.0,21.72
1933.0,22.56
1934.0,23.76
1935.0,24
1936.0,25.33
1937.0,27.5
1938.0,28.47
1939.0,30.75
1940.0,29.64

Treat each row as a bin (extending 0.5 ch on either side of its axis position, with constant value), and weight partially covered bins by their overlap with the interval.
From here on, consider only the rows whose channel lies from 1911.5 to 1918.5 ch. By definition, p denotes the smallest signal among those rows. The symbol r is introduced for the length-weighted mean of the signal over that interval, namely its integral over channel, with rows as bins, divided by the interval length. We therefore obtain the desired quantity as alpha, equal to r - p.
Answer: 2.2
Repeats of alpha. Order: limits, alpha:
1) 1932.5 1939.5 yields 3.5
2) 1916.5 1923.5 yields 0.7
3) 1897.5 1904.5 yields 4.3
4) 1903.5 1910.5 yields 3.6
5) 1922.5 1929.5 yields 0.8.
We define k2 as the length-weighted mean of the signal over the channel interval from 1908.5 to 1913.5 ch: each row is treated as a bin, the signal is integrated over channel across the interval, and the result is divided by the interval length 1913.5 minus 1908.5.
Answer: 28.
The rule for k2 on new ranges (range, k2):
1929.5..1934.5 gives 22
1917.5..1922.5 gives 22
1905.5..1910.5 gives 29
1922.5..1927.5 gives 21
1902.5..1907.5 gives 27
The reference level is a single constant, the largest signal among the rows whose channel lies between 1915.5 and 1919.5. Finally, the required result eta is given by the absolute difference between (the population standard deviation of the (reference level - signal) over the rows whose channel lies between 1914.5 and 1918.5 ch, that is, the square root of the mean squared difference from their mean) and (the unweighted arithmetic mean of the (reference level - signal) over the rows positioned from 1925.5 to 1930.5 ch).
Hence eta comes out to 3.3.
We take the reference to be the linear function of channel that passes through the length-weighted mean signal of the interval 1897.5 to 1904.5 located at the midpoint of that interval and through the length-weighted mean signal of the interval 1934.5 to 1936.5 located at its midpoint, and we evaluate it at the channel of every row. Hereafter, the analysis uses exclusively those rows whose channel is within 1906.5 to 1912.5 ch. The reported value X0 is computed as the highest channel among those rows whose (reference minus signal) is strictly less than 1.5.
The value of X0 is 1912.0 ch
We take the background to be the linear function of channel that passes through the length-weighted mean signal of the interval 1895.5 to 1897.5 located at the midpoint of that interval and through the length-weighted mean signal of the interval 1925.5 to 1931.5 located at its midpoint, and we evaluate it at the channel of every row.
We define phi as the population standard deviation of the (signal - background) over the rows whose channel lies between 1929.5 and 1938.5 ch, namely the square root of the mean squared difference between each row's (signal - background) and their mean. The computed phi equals 3.2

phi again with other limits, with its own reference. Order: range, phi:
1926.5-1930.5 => 0.4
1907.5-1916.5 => 1.5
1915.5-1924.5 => 0.4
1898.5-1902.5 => 1.4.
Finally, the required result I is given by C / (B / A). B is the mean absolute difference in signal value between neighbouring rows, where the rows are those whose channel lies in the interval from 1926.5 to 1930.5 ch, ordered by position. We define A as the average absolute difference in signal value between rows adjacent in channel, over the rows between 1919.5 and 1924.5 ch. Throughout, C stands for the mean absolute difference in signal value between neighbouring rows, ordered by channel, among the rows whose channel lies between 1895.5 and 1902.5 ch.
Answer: 2.6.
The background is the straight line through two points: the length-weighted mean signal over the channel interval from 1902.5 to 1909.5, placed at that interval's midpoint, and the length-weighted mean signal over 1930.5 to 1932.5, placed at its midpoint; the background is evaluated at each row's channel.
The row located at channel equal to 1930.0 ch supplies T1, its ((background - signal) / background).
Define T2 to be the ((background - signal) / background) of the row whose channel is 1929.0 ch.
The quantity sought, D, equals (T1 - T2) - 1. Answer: -1.02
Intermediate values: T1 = 0.06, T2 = 0.09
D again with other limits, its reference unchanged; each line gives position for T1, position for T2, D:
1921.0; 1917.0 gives -0.97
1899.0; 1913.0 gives -0.48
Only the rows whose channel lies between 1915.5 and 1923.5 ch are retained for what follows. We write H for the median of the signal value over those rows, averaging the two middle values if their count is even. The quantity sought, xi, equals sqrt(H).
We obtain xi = 4.74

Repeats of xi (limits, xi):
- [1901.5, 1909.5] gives 5.31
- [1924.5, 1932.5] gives 4.52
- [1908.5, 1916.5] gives 5.23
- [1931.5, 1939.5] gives 4.97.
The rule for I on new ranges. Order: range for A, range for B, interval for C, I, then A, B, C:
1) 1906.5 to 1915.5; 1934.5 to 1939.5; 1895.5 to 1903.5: 1.9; 0.9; 1.69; 3.4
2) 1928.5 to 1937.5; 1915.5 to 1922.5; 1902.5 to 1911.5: 3.0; 0.9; 0.46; 1.5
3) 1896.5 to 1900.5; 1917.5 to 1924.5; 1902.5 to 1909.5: 17.4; 4.1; 0.39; 1.7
